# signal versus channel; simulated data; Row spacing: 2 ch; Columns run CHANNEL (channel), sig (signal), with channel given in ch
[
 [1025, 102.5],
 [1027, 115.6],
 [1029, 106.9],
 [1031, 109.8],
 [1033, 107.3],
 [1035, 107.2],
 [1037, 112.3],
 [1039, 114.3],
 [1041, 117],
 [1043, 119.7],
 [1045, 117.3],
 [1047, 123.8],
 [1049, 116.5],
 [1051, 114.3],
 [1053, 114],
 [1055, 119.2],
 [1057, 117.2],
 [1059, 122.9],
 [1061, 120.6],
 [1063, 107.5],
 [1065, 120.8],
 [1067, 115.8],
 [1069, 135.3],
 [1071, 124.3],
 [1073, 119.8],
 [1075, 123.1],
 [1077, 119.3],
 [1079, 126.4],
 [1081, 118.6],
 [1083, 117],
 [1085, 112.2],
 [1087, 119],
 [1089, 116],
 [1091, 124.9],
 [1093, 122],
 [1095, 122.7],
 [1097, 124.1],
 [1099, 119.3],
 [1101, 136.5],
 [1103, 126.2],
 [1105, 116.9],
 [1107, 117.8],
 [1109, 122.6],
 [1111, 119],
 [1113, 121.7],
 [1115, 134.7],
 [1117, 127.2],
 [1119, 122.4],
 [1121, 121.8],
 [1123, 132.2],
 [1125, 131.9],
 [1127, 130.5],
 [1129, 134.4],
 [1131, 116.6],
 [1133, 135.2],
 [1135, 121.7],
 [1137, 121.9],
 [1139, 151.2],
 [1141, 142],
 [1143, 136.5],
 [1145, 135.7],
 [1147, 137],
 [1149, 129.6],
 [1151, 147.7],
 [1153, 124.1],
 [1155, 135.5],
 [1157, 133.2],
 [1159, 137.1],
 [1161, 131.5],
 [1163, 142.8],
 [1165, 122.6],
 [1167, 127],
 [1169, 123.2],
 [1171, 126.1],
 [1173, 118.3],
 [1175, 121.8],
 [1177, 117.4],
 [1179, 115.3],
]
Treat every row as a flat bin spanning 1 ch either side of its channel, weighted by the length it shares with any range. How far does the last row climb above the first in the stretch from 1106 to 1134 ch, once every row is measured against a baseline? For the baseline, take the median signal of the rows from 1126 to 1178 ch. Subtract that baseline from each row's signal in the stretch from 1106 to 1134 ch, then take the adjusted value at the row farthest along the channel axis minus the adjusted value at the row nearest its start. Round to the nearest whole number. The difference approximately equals 17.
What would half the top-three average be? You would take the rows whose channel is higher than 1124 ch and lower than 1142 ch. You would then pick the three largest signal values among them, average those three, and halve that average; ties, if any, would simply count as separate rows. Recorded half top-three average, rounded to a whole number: 71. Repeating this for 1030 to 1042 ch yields 57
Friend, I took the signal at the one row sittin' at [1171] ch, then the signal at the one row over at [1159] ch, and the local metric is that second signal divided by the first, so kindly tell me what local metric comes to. 1.09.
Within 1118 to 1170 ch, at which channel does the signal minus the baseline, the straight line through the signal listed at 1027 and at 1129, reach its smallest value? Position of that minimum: 1169 ch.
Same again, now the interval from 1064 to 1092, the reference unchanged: 1085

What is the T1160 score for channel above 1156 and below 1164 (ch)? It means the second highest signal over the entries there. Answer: 137.1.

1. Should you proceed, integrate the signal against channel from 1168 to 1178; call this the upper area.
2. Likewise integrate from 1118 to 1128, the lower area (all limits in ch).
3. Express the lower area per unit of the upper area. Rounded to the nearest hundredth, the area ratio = 1.05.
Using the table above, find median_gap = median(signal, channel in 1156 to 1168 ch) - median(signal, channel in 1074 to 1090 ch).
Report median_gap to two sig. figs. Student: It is 14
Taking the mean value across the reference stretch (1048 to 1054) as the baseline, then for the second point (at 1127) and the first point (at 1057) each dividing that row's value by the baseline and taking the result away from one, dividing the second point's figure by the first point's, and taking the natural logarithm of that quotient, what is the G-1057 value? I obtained 1.9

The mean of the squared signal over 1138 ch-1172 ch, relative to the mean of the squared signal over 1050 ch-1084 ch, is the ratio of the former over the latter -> 1.26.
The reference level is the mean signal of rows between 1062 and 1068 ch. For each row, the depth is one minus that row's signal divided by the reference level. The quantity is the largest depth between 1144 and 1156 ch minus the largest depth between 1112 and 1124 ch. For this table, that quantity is -0.021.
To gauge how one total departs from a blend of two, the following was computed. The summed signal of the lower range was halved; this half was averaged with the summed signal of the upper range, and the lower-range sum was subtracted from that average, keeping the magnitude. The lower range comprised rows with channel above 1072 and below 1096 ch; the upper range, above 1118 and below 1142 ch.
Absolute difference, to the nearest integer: 300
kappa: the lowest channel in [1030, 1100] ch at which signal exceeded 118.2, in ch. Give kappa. 1043 ch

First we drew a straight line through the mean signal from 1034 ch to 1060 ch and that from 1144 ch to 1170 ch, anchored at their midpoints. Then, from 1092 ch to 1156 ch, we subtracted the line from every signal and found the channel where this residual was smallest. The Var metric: 1131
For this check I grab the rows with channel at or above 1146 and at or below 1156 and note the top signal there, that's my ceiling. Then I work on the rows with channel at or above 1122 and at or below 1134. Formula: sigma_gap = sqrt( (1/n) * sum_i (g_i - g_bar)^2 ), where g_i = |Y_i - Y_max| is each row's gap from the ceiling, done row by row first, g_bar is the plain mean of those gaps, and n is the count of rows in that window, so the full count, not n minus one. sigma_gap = 6.3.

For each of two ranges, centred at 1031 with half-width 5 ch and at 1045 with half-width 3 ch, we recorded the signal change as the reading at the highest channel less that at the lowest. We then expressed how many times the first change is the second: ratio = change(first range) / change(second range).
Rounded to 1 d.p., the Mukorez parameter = -2.0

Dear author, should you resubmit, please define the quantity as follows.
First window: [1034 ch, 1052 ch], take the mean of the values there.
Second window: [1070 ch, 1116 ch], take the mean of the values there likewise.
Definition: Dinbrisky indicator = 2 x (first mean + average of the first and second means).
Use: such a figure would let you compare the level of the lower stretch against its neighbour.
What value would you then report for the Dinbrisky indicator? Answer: 469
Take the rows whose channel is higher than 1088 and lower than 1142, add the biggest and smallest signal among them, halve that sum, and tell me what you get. 133.6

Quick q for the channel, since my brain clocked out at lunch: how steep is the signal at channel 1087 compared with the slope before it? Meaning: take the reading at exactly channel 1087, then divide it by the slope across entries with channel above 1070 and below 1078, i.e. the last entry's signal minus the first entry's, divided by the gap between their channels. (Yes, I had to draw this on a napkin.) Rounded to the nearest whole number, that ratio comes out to -143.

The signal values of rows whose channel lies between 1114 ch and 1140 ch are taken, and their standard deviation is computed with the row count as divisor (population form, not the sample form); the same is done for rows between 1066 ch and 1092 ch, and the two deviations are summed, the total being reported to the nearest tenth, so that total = 14.3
